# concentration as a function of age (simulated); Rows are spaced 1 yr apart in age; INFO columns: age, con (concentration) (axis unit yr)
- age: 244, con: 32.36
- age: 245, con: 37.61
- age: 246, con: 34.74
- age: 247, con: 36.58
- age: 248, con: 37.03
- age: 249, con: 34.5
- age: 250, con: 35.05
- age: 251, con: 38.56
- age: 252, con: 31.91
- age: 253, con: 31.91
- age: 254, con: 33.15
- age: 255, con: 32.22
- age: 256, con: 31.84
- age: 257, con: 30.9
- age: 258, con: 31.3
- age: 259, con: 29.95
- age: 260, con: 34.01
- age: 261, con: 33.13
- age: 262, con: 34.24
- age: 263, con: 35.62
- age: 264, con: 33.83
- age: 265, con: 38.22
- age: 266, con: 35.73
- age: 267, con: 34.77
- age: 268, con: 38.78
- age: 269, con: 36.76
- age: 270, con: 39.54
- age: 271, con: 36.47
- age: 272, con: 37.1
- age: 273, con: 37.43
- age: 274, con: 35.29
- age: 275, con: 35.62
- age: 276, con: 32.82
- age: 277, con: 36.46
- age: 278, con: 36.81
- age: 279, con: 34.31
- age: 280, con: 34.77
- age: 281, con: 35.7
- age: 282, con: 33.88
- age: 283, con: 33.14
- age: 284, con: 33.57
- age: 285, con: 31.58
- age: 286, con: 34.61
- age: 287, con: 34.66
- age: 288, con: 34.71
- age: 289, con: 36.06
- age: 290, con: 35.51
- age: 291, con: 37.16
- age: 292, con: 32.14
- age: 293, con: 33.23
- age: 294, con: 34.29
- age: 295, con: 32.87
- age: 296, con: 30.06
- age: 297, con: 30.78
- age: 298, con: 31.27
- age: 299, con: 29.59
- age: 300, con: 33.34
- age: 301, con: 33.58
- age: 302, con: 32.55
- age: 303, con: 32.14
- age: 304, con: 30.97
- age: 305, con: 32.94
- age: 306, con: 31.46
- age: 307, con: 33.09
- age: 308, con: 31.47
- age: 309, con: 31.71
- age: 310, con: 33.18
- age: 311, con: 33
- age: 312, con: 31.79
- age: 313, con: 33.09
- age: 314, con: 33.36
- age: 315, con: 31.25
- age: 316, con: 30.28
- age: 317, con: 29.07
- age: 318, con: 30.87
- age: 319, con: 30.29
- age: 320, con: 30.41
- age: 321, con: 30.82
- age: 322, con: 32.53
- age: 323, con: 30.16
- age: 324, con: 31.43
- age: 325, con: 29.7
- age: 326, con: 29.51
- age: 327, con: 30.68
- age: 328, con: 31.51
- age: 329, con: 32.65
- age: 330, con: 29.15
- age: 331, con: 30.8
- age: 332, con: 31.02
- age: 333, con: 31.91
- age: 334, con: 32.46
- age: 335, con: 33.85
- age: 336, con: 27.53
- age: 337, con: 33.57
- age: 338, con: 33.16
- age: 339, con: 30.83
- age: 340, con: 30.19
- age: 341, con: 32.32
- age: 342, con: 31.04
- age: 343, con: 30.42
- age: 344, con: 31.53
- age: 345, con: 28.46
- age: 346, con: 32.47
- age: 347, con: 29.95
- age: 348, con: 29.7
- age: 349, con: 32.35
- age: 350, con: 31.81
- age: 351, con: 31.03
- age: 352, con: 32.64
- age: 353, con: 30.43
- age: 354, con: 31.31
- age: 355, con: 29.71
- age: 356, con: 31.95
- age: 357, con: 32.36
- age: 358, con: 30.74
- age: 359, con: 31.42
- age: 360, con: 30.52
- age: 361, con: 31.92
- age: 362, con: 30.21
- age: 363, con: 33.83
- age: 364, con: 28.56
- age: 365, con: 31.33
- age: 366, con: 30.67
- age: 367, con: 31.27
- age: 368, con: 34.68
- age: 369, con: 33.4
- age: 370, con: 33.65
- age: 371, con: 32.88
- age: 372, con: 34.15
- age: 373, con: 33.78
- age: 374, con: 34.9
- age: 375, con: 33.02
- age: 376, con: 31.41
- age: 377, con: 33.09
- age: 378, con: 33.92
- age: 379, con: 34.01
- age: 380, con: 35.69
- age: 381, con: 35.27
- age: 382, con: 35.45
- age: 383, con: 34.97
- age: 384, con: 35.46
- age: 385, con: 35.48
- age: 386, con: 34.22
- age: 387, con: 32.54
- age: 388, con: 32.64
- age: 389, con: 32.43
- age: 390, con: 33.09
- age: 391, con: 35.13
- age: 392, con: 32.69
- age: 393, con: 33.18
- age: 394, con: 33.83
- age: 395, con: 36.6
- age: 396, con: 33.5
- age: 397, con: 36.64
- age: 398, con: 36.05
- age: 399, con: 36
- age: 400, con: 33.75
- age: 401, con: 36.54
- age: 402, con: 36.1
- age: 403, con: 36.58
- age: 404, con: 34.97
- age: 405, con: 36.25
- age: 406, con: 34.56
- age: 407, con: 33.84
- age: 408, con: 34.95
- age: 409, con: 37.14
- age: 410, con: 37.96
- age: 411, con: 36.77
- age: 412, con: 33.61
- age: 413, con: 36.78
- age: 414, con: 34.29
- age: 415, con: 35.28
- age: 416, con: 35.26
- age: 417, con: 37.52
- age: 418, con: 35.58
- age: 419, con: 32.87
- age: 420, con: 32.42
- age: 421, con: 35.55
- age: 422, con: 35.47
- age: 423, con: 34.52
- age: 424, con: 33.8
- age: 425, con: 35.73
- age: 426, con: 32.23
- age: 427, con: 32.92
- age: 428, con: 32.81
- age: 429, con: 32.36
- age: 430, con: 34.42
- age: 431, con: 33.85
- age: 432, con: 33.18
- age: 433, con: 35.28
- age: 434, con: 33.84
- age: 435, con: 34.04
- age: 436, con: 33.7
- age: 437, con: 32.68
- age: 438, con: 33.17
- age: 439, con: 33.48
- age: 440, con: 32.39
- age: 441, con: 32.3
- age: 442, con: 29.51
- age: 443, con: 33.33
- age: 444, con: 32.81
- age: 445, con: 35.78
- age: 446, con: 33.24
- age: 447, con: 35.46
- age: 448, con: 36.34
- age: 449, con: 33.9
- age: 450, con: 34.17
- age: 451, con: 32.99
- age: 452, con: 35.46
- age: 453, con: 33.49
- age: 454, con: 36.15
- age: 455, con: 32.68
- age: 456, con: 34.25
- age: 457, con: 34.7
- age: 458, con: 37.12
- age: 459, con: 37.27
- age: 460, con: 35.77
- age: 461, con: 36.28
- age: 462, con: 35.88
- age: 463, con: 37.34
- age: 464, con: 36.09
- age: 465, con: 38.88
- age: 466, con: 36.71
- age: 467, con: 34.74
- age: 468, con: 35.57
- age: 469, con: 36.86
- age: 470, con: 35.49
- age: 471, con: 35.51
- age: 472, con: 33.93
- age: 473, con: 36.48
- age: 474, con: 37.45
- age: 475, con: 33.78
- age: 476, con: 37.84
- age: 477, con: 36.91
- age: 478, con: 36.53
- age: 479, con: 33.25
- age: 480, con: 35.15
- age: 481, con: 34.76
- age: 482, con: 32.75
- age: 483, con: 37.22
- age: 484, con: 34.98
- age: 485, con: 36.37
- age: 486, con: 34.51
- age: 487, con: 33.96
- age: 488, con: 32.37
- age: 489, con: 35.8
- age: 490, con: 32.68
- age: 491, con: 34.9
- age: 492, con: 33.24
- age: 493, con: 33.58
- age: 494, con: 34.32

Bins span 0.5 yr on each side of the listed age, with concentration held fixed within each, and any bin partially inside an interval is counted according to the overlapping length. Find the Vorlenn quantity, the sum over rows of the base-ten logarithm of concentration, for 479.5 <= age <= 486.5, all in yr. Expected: 10.82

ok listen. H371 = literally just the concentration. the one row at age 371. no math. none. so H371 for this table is 32.88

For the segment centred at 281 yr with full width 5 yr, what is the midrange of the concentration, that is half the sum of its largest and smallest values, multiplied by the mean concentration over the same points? 1183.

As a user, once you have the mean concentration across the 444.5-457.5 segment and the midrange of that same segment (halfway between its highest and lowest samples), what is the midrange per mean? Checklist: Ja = 1.000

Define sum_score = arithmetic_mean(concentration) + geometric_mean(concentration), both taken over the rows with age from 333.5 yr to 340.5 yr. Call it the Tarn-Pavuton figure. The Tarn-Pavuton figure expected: 63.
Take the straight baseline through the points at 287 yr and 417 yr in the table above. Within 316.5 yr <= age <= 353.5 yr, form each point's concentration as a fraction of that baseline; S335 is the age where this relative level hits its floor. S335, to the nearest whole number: 336 yr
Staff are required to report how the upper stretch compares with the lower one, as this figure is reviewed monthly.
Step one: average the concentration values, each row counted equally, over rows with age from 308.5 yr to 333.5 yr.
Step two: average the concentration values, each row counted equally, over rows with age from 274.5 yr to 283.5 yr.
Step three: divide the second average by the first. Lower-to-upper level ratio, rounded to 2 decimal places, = 1.12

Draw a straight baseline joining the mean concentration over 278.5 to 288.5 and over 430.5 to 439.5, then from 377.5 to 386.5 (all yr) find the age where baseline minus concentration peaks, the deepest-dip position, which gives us 378 yr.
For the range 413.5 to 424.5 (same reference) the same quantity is 420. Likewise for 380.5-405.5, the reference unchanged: 389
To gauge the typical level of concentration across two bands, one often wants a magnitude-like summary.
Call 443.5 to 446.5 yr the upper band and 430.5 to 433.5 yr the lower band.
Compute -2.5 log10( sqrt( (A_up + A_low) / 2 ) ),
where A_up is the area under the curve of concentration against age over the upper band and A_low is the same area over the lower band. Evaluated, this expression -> -2.51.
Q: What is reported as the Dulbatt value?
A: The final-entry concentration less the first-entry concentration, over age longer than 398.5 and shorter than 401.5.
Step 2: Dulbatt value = 0.5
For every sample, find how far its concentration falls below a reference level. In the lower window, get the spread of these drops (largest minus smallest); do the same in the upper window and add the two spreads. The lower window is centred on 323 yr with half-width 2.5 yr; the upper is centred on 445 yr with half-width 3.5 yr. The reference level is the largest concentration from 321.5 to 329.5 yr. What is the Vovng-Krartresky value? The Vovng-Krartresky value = 9.7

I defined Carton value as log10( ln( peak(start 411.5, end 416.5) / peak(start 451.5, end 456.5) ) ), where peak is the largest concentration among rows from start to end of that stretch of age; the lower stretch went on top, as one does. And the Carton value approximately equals -1.8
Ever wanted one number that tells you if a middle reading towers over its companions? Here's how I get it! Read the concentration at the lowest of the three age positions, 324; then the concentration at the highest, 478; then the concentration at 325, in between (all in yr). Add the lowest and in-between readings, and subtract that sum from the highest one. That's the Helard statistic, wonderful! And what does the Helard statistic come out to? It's -24.6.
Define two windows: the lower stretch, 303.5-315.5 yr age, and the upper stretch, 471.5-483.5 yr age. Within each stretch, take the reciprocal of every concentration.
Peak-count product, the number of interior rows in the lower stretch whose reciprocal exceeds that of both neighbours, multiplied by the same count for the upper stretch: 9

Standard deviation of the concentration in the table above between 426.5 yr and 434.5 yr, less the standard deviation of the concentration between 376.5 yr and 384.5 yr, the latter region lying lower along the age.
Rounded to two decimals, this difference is 0.02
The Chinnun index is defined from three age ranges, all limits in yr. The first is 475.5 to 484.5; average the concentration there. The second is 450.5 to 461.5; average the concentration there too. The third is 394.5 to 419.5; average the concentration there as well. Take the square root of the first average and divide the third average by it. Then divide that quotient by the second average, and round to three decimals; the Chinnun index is 0.170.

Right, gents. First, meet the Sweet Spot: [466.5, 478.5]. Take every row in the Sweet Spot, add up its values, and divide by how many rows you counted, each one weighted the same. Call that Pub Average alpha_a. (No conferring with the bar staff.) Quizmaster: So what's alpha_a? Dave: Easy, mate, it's 35.9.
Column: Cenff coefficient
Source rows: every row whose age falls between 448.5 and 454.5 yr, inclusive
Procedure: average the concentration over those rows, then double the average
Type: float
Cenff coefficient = 68.7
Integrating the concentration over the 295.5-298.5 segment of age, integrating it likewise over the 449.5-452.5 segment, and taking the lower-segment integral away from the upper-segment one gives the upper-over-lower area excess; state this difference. 11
